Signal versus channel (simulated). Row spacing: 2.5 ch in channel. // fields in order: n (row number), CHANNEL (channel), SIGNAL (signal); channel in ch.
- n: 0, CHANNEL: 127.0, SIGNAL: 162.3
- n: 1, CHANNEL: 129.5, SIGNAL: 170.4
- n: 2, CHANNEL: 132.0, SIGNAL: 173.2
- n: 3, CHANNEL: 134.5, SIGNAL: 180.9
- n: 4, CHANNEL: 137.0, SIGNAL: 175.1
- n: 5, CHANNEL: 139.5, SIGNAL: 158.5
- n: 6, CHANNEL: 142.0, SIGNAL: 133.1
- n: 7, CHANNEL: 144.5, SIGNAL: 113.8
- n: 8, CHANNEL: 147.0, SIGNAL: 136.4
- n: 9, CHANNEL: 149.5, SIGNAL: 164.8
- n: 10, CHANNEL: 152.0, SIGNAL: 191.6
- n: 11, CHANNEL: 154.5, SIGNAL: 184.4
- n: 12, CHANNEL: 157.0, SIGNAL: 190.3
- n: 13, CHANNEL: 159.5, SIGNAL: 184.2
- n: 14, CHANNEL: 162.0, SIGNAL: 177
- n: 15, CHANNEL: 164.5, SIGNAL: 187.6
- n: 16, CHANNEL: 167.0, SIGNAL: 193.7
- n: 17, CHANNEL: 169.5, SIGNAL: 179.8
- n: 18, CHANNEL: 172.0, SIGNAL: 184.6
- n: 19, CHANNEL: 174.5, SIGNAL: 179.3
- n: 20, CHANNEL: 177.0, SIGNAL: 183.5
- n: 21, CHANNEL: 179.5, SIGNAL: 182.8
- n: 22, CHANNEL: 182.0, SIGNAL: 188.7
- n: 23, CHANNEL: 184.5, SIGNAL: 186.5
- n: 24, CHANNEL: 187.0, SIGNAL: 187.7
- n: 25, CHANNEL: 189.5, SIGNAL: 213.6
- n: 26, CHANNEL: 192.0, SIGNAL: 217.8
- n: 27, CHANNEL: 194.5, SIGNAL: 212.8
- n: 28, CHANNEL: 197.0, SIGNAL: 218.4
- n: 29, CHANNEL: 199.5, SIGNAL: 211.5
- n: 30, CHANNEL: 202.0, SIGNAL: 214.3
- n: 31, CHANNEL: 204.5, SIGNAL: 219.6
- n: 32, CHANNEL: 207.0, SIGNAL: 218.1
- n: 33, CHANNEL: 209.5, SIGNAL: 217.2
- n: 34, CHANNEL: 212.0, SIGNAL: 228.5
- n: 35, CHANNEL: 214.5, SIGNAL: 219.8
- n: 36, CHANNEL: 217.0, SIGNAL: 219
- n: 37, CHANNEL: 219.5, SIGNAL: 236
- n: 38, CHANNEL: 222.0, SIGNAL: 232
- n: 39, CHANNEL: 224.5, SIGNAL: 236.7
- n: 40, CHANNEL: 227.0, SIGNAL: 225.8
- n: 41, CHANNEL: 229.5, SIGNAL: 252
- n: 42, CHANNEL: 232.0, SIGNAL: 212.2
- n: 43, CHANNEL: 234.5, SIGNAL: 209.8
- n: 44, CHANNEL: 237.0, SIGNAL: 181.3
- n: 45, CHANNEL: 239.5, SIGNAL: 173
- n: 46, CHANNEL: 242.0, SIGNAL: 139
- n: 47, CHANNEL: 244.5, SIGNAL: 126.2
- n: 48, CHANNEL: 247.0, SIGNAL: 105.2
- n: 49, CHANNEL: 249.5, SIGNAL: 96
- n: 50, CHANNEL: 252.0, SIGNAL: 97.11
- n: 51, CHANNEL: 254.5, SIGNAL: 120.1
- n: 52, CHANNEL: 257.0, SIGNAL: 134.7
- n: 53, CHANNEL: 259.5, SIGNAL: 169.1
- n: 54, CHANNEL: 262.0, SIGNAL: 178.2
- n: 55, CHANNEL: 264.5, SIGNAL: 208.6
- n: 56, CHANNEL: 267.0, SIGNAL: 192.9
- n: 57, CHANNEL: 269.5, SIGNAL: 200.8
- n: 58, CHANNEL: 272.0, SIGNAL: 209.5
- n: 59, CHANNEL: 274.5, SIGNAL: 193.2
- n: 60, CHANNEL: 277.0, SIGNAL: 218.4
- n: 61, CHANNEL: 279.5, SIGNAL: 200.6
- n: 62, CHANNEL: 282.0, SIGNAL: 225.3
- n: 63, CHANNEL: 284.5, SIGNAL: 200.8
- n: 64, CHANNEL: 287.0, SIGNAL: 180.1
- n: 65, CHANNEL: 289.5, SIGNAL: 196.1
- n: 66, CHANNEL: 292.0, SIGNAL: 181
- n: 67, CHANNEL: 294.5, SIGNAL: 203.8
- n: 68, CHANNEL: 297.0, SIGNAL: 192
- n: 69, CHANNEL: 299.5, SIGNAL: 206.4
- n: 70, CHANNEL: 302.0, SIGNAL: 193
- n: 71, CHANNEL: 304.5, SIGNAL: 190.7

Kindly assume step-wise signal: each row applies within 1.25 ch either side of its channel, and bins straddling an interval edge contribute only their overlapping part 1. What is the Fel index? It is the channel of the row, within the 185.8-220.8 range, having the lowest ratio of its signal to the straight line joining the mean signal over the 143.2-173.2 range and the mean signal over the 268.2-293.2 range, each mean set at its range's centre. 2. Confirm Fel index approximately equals 187.0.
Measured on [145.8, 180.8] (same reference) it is 147.0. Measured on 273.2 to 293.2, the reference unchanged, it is 292.0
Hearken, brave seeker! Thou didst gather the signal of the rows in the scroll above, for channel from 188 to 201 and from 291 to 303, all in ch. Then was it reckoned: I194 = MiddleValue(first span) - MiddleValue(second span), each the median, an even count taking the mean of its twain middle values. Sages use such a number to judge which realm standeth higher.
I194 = 21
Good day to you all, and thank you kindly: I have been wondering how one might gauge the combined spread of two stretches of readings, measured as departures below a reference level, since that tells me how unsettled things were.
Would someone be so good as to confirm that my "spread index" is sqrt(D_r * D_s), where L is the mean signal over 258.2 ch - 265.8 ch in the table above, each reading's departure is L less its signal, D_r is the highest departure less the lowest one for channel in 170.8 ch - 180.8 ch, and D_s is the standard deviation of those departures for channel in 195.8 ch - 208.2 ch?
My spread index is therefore 4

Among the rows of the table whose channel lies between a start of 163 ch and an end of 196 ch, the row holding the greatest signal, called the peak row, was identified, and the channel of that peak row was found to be 192.0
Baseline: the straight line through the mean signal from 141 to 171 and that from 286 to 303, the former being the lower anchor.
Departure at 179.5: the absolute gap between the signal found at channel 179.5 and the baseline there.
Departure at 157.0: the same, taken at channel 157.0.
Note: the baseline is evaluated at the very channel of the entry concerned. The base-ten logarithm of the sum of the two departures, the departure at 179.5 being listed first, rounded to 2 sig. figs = 1.5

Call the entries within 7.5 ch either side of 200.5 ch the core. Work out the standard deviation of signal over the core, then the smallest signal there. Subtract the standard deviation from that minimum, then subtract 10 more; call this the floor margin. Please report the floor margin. 198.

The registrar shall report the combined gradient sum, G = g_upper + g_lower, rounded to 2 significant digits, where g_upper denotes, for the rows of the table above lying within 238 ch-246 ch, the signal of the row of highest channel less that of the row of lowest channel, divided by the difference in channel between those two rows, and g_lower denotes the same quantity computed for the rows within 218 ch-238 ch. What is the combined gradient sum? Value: -12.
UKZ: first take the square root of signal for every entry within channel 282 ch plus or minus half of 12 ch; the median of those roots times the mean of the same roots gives 203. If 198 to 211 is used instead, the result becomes 217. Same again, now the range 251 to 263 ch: 136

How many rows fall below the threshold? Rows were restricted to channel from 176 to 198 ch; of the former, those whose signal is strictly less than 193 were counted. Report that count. 5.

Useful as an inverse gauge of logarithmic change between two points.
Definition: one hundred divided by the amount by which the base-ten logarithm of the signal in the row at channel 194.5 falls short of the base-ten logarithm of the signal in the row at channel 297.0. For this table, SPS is -2239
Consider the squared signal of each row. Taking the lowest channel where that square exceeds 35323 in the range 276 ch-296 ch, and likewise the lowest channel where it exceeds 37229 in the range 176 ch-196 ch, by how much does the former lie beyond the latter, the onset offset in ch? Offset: 87.5 ch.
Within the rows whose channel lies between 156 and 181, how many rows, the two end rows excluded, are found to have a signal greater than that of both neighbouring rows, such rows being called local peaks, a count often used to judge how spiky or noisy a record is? 3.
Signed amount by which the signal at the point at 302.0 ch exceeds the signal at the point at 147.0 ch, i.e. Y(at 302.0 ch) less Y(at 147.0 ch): 57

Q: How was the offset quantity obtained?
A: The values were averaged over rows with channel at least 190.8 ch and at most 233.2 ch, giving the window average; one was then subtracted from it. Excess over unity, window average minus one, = 222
